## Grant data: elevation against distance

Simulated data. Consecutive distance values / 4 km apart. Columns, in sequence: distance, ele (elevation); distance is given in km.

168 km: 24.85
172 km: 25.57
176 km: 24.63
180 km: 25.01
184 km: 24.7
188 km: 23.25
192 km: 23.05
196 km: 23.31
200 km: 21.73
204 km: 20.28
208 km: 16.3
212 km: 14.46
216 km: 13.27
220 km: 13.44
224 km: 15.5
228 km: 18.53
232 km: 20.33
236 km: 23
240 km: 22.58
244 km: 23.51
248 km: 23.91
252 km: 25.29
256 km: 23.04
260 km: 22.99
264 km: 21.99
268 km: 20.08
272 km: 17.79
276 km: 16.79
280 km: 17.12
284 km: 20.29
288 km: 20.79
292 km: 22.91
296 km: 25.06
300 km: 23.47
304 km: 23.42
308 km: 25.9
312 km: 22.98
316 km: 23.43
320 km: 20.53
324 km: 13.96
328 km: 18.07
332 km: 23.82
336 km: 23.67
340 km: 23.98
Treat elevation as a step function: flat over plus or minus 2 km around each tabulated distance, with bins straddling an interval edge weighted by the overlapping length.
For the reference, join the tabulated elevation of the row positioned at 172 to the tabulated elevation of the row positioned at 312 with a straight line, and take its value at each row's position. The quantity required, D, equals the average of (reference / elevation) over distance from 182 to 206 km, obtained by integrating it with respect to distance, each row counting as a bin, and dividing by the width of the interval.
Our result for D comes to 1.11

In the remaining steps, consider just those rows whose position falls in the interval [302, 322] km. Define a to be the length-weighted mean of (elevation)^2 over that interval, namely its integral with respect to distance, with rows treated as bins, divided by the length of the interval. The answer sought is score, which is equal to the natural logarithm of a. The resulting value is 6.3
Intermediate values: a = 544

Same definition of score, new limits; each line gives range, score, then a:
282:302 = 6.2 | 510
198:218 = 5.7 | 307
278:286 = 5.9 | 352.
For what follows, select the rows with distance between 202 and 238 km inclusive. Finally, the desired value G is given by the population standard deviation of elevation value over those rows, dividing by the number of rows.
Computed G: 3.3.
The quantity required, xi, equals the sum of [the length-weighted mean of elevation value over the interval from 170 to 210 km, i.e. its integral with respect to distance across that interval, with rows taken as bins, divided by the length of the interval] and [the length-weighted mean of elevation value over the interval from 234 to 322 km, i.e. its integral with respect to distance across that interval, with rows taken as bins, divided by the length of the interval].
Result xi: 44.9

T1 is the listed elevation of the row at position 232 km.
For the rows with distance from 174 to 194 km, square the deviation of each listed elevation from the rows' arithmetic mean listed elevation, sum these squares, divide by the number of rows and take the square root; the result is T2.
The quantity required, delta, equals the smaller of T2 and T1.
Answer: 0.8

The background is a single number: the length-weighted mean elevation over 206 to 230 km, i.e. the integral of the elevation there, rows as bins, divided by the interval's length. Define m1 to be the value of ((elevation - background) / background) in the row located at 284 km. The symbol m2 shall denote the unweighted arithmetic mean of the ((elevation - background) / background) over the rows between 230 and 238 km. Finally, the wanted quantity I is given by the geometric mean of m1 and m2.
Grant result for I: 0.37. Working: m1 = 0.330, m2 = 0.42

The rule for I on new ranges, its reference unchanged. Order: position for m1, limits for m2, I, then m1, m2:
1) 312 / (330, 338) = 0.53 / 0.507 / 0.56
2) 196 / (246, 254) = 0.57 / 0.529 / 0.61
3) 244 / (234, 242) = 0.52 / 0.542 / 0.49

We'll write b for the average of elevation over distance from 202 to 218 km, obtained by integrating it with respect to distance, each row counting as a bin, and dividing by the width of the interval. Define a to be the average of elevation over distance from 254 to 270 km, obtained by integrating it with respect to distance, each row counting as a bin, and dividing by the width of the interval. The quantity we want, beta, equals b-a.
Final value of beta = -6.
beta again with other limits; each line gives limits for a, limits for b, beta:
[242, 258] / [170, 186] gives 1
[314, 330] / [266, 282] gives -1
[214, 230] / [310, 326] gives 5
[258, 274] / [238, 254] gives 3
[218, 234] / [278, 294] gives 3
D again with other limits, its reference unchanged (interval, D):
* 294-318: 0.96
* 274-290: 1.27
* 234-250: 1.04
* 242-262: 1.02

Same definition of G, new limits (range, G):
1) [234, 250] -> 0.5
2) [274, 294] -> 2.3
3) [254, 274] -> 2.0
